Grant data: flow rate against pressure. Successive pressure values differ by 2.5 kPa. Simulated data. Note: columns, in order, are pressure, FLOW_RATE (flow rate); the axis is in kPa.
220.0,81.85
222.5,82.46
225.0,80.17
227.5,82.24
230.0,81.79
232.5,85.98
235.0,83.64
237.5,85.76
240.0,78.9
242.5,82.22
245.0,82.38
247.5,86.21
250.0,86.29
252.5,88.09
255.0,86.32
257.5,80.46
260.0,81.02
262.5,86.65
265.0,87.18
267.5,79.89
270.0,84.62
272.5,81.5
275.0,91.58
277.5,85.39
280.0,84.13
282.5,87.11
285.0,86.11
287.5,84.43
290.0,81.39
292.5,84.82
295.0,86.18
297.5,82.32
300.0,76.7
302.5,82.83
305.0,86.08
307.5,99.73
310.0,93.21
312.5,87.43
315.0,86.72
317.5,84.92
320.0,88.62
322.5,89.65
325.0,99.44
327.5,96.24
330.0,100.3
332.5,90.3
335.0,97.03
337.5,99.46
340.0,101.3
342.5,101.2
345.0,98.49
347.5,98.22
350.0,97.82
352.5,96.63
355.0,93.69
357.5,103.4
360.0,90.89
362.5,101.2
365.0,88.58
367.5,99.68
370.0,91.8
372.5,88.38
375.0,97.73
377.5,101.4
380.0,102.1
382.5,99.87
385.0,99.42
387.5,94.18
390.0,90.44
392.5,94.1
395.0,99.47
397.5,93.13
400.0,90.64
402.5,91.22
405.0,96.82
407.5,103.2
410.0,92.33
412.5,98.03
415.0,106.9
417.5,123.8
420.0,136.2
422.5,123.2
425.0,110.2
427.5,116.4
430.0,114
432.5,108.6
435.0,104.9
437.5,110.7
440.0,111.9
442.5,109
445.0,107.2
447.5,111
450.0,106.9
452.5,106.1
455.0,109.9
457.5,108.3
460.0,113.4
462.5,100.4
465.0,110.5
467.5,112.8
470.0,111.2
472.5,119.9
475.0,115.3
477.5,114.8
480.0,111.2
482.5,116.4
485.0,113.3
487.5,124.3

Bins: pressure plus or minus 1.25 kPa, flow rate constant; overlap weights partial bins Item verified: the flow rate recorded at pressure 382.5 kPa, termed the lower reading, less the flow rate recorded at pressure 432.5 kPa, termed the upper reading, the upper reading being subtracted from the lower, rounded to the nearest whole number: -9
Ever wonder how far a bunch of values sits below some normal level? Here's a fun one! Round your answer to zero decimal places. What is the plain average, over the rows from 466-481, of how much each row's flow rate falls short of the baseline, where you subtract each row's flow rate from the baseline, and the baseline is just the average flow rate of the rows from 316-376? -19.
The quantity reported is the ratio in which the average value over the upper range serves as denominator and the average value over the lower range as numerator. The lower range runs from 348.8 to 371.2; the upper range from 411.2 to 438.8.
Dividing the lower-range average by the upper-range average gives 0.84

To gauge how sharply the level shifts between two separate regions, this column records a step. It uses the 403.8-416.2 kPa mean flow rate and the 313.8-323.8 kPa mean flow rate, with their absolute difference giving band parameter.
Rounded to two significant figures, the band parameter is 12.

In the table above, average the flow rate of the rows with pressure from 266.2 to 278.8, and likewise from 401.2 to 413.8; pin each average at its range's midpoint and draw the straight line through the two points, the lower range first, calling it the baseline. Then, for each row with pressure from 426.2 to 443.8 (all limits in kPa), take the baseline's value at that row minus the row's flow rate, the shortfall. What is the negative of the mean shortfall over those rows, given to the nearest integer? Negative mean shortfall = 12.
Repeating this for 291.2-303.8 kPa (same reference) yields -4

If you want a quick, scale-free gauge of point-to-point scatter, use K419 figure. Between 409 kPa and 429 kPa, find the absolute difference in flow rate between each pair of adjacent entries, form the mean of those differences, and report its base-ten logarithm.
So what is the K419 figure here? 1.04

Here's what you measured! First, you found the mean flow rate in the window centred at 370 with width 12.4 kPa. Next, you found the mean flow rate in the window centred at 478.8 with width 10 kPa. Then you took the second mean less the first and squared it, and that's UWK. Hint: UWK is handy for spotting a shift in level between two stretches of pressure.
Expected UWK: 449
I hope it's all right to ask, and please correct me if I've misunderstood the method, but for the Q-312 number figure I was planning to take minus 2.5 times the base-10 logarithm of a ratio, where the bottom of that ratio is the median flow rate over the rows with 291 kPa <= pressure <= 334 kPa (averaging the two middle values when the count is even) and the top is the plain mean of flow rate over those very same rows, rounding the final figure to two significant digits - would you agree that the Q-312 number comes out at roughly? -0.021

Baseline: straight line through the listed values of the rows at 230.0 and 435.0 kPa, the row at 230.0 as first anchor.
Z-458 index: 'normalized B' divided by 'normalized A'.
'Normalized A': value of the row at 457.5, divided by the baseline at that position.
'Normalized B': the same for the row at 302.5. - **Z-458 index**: 0.91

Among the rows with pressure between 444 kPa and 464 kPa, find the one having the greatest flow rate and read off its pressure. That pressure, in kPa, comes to 460.0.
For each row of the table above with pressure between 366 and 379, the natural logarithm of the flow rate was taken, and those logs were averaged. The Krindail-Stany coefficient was 4.56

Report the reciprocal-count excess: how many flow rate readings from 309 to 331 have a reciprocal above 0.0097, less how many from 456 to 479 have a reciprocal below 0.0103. 0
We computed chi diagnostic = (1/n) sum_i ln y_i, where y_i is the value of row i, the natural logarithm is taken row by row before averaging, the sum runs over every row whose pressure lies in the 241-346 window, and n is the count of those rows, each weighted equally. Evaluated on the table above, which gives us 4.48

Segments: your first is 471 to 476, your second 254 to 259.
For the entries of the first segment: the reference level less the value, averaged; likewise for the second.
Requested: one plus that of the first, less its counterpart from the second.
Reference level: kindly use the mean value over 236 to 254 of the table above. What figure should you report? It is -33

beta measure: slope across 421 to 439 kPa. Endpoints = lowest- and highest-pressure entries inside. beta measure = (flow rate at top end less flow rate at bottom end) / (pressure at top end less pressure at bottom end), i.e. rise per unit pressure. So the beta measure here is -0.83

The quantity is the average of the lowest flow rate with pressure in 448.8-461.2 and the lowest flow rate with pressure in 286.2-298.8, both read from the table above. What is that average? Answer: 93.7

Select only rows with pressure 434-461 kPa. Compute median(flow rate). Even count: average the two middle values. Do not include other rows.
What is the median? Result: 109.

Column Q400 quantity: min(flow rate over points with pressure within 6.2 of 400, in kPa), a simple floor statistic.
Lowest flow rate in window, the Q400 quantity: 90.64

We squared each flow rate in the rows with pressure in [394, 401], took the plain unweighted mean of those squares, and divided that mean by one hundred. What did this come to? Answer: 89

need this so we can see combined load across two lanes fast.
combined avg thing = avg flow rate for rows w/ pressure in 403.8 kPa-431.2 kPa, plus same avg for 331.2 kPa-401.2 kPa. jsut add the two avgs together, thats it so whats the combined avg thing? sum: 207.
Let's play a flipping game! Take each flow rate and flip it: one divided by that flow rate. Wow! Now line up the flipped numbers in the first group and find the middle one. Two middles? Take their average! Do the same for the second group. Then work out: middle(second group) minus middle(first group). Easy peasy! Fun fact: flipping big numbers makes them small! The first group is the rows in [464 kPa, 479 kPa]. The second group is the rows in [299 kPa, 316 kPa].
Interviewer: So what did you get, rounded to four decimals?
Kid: 0.0027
